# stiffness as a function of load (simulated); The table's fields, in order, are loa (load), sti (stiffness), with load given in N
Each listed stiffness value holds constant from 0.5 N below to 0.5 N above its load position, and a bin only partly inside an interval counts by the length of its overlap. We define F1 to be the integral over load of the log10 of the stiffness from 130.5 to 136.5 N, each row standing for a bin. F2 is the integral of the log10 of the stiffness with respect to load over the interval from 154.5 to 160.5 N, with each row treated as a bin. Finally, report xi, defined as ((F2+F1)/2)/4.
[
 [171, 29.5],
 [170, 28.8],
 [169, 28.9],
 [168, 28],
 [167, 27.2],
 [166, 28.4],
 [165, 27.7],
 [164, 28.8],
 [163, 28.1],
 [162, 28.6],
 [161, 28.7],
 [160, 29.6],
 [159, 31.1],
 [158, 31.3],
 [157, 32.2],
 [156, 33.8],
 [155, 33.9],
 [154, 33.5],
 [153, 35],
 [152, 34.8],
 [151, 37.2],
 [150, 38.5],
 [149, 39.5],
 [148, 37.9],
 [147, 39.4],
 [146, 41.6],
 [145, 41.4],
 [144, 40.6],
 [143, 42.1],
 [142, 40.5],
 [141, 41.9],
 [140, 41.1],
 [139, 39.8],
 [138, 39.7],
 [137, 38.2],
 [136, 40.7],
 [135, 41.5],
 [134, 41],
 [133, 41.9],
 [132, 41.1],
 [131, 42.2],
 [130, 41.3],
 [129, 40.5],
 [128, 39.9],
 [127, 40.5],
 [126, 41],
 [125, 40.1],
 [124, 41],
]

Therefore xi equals 2.34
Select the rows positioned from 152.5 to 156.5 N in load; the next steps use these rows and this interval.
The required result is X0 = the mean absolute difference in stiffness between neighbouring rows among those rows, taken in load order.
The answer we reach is 0.67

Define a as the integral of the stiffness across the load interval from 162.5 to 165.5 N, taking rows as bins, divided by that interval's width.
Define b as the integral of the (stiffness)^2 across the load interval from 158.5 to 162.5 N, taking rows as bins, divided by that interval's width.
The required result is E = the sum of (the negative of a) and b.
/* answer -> 843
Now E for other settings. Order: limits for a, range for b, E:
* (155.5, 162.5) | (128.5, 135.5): 1680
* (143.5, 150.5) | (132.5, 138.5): 1602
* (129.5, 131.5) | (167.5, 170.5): 774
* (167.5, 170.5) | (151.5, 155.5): 1148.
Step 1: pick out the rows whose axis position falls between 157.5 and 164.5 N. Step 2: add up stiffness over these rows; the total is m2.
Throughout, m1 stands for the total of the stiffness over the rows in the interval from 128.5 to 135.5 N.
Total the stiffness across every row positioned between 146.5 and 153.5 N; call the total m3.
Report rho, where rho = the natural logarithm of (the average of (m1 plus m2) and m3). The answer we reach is 5.94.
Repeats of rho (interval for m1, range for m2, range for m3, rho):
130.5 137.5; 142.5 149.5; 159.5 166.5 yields 5.95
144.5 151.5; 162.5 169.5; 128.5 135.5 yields 5.94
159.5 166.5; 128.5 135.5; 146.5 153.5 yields 5.93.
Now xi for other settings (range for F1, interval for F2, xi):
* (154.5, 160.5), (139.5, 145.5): 2.34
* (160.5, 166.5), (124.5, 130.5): 2.30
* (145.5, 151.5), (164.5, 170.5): 2.28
